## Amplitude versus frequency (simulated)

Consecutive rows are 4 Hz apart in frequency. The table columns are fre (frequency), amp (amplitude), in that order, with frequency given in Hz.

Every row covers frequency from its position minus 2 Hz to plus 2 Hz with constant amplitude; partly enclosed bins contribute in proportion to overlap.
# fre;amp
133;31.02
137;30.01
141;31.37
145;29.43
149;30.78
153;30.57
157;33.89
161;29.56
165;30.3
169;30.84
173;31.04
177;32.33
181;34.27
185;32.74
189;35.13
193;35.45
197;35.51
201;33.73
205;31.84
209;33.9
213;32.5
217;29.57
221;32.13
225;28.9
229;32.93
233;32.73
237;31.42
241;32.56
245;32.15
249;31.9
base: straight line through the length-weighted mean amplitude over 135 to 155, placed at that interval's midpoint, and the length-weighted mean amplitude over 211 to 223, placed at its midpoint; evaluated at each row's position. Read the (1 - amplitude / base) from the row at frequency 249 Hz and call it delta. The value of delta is -0.002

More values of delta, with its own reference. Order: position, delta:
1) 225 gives 0.083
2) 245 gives -0.012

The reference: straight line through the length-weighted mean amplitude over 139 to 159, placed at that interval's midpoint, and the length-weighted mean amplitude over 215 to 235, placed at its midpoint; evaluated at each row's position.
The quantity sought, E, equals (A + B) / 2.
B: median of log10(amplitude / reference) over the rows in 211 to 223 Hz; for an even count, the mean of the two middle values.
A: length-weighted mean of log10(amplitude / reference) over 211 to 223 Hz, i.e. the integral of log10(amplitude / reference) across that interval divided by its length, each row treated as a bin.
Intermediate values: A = 0.00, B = 0.012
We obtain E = 0.007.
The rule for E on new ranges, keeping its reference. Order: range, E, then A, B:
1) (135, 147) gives -0.015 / -0.01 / -0.017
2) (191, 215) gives 0.034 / 0.03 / 0.034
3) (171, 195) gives 0.030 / 0.03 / 0.030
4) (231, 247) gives 0.014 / 0.01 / 0.015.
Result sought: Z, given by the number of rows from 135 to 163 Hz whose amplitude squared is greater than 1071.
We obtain 1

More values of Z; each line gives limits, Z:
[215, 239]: 2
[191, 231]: 5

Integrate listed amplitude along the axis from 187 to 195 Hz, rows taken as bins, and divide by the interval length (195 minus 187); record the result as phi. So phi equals 35.3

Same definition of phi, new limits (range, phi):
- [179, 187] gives 33.5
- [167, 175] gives 30.9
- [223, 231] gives 30.9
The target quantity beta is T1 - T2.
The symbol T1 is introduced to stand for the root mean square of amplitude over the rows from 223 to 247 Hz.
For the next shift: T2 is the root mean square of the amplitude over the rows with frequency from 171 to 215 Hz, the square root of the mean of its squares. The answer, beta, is -1.7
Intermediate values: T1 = 31.8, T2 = 33.5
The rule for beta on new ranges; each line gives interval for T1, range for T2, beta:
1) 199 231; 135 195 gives 0.1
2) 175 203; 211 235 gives 2.7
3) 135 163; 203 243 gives -1.0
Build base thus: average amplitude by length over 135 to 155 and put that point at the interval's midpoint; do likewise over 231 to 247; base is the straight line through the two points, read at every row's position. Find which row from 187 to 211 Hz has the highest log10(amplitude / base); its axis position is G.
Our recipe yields 193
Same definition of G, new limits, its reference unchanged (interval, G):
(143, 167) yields 157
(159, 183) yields 181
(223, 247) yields 229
